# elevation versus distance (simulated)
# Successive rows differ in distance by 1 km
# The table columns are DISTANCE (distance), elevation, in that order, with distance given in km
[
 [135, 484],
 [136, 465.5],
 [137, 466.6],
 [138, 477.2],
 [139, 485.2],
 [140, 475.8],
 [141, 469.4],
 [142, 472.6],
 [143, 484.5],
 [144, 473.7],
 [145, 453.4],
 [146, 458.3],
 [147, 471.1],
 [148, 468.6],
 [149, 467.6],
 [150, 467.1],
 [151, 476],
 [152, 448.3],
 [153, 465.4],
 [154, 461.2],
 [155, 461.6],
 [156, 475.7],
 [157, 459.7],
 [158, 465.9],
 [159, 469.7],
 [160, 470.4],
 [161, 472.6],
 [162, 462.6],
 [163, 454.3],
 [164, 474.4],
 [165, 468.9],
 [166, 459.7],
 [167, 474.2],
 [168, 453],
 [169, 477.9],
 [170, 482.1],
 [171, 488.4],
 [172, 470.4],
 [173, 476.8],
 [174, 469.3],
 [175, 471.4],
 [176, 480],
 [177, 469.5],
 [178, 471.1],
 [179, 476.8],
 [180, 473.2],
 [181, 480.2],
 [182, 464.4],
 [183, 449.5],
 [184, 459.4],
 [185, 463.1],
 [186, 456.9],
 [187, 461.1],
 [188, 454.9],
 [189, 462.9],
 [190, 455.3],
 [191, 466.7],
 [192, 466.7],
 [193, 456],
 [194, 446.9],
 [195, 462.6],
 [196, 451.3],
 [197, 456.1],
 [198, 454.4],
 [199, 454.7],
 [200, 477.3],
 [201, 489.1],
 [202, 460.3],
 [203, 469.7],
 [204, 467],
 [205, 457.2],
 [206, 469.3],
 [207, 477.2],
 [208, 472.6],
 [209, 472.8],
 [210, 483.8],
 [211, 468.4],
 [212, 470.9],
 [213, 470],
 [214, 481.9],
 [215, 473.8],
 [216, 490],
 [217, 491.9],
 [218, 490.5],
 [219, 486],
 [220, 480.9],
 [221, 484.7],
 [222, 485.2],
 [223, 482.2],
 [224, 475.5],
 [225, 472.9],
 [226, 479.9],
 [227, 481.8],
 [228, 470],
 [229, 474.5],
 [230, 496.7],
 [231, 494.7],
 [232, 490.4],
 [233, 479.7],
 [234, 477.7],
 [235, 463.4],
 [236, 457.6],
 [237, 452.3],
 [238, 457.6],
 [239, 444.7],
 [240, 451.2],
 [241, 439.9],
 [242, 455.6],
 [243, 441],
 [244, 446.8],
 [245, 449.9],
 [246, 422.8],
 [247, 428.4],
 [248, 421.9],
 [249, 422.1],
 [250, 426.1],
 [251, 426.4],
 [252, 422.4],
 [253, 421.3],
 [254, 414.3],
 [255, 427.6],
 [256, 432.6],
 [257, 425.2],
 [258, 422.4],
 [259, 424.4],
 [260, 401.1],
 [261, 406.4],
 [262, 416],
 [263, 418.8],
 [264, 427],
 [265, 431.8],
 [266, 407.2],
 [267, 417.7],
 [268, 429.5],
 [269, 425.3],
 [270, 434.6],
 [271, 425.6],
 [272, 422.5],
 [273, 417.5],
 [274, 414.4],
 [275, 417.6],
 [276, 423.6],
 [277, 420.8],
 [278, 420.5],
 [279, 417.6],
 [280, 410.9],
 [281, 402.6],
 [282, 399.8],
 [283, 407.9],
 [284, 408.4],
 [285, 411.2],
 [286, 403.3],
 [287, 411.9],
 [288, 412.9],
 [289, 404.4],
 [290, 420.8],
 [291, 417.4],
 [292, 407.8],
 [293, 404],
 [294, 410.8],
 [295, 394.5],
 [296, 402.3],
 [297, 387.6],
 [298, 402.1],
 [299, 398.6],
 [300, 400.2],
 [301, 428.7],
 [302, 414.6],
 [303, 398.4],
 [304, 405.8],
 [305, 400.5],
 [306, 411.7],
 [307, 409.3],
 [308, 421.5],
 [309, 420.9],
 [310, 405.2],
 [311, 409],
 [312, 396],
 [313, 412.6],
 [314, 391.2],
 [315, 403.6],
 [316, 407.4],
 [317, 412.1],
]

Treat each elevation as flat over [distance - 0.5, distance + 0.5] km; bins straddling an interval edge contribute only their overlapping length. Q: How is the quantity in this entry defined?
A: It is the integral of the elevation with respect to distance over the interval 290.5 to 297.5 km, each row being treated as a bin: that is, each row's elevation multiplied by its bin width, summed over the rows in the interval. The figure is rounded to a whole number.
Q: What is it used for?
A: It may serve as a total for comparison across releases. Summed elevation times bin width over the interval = 2824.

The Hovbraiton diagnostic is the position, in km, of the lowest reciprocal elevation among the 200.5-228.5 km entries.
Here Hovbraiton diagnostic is 217 km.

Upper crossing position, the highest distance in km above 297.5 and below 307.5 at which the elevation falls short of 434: 307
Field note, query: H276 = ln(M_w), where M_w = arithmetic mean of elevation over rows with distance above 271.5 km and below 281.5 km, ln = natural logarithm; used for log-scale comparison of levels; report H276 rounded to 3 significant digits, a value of 6.03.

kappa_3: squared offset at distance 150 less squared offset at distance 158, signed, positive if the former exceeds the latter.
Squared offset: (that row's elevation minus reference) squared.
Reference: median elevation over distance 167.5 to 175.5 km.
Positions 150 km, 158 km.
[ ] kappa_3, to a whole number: -18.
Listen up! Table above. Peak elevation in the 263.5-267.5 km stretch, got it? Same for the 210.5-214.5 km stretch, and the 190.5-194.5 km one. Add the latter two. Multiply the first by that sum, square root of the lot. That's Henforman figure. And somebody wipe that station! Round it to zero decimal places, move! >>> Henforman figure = 640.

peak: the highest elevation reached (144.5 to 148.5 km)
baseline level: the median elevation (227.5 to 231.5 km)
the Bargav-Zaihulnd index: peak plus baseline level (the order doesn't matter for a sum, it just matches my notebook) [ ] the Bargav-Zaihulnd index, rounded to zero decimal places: 956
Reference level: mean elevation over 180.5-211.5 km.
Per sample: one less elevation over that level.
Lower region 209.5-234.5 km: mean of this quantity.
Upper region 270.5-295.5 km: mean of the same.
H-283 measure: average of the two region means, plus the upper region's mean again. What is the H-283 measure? 0.15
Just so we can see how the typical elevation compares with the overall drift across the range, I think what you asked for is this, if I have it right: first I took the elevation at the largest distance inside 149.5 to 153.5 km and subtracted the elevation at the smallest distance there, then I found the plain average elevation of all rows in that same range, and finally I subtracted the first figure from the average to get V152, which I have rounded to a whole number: 466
